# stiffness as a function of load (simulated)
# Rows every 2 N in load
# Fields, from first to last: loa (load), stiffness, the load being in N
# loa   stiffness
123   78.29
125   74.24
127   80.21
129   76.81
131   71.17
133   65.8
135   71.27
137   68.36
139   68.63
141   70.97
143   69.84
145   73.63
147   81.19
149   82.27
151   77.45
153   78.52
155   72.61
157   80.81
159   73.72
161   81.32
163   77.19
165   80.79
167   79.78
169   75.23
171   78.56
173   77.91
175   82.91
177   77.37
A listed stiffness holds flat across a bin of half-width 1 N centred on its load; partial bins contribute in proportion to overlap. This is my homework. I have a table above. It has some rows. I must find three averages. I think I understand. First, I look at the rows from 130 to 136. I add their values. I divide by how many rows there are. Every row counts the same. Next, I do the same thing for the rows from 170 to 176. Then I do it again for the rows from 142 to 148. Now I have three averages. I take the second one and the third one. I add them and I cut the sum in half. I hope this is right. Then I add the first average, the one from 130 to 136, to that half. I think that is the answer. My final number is 147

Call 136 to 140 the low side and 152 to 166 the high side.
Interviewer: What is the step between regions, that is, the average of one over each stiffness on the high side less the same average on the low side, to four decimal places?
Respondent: -0.0017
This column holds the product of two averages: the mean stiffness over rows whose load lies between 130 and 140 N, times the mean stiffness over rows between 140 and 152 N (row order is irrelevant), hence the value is 5240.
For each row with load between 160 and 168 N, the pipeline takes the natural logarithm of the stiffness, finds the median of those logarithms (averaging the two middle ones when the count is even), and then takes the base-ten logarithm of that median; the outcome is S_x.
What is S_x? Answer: 0.642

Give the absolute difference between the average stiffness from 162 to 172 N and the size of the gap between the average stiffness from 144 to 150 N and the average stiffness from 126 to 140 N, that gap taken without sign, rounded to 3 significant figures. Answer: 71.0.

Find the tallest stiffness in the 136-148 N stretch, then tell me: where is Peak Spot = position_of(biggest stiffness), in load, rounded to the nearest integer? 147 N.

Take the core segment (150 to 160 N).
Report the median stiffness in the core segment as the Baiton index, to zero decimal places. 77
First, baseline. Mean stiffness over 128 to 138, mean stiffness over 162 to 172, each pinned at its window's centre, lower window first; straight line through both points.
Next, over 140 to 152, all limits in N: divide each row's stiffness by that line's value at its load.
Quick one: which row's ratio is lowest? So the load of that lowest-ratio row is 143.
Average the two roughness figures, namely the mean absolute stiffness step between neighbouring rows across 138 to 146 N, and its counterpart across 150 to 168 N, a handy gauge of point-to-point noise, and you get 3.6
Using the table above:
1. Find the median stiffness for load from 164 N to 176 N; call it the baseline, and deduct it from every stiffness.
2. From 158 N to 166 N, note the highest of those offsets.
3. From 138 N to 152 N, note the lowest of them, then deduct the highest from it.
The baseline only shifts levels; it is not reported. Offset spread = -13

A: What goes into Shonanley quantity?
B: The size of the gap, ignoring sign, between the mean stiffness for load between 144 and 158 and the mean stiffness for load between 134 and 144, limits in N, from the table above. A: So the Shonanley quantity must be 8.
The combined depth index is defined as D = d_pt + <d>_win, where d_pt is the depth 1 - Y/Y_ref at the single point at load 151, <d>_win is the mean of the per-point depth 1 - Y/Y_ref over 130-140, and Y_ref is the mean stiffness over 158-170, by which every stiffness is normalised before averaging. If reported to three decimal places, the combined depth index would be 0.122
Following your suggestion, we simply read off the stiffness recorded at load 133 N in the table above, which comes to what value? 65.8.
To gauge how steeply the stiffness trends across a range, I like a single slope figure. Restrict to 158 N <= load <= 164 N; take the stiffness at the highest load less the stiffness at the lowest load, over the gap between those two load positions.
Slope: 0.87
